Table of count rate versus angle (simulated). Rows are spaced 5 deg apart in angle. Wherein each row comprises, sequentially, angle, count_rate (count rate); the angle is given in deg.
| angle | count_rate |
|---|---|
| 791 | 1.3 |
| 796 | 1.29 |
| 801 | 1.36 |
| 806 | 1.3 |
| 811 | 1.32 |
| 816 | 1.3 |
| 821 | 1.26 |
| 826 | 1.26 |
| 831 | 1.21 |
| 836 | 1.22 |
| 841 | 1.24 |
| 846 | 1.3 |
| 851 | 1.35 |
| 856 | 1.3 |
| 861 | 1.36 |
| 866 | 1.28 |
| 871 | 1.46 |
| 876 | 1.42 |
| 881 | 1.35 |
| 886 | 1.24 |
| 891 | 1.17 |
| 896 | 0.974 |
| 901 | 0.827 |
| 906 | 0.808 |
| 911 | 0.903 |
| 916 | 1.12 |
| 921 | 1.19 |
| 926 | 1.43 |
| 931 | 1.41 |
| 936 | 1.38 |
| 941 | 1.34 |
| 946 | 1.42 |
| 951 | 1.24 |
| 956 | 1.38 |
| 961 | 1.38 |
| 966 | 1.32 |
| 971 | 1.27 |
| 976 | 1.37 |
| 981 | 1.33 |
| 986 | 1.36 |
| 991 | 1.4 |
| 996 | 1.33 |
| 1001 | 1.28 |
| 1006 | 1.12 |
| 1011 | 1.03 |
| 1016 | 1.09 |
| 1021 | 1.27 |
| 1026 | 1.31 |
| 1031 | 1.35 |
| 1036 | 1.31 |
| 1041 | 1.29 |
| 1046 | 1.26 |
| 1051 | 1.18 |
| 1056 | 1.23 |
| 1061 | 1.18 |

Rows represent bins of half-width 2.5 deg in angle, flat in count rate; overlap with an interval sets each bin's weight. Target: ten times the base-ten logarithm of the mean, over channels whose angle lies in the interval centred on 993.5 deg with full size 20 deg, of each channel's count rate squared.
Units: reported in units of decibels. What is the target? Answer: 2.56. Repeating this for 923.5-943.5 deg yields 2.86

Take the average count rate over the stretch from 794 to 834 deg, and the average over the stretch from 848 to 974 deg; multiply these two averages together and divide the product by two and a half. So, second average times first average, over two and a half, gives 0.645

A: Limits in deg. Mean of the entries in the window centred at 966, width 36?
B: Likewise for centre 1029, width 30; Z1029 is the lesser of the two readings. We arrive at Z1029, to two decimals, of 1.27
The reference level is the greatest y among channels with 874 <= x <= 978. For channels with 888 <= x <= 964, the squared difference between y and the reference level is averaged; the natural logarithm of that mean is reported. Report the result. -2.3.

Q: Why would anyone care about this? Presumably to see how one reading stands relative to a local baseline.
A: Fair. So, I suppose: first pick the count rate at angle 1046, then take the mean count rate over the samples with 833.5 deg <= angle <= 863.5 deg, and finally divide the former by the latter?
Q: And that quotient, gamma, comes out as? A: 0.97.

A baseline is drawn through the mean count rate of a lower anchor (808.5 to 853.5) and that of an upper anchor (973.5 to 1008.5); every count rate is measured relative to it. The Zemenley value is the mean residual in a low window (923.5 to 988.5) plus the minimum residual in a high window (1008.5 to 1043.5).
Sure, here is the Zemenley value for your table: -0.24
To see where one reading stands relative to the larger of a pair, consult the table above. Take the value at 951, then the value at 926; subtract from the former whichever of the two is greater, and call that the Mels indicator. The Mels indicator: -0.19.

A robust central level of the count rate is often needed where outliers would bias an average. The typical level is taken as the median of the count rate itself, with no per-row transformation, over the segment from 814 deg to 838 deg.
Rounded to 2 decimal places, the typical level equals 1.26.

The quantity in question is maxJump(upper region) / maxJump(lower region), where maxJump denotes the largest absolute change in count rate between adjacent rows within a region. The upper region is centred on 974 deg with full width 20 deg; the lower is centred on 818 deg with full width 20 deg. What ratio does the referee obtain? 2.5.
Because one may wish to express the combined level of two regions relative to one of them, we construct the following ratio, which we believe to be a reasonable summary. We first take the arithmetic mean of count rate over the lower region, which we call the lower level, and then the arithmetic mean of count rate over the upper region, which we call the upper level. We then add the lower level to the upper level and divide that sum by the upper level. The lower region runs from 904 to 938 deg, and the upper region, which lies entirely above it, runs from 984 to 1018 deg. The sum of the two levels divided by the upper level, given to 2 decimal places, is 1.96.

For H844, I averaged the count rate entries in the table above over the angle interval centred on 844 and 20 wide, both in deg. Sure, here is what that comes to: 1.28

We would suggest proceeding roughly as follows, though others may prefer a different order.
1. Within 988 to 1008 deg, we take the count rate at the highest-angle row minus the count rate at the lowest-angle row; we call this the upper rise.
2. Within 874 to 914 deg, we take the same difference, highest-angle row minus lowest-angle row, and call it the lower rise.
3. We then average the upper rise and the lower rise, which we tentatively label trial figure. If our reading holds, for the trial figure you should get -0.40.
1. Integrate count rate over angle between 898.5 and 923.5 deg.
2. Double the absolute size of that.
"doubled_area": 48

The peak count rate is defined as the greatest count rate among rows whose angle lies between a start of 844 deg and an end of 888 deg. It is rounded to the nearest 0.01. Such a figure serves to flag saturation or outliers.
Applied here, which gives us 1.46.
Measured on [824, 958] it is 1.46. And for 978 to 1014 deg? 1.40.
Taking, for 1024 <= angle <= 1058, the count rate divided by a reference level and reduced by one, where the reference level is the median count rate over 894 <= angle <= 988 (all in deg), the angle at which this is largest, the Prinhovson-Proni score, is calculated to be 1031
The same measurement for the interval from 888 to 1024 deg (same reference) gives 926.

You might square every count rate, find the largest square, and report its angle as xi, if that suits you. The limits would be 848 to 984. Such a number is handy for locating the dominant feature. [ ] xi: 871 deg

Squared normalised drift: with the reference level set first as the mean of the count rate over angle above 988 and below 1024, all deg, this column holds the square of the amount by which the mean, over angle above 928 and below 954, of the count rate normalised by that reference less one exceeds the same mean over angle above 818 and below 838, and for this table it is 0.010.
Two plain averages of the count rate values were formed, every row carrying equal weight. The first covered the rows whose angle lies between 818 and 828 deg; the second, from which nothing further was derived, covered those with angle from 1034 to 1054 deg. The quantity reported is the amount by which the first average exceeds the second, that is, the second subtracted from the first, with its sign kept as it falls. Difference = 0.00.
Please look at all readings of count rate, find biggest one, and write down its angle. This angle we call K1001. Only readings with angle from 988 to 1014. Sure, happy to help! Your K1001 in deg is 991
